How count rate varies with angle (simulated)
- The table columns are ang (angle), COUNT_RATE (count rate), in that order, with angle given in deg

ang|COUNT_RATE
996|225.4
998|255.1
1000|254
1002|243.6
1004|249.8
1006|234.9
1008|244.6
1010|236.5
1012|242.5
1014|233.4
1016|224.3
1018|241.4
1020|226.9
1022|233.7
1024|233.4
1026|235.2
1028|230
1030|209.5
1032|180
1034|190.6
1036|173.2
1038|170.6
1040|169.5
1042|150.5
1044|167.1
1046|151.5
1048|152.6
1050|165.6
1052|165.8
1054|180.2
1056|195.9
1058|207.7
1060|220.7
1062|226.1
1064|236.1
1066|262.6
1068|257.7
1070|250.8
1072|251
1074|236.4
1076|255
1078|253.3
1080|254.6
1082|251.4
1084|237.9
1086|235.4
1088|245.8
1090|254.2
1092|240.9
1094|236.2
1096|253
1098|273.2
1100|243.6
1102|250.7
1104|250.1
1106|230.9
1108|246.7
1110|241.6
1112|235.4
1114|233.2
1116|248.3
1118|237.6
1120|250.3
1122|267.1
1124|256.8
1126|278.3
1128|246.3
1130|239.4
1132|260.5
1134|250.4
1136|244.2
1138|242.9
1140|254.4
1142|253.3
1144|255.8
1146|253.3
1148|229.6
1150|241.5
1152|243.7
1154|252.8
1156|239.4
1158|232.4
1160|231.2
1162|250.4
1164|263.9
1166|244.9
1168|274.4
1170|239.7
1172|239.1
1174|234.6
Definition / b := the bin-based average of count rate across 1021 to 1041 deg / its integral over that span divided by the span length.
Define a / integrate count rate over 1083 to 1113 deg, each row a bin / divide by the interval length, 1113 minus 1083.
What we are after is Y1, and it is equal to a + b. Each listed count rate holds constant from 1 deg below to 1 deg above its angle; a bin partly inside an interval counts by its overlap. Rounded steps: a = 245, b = 203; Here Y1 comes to 448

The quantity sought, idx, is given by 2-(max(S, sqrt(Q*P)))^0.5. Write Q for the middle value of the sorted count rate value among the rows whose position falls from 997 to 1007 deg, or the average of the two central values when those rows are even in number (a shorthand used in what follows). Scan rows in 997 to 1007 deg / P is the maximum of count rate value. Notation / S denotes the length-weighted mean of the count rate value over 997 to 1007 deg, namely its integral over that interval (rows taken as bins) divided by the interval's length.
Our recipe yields -13.9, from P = 255.1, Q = 250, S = 247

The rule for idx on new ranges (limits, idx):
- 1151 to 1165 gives -13.9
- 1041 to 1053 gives -10.8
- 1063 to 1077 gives -14.0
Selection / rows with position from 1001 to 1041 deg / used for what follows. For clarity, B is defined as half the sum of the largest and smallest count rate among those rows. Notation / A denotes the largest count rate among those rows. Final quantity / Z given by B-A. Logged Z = -40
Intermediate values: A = 249.8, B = 210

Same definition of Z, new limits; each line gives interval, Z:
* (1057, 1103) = -33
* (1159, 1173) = -22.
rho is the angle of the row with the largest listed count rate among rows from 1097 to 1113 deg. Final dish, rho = 1098 deg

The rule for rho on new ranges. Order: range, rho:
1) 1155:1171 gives 1168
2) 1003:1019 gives 1004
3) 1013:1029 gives 1018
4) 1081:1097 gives 1090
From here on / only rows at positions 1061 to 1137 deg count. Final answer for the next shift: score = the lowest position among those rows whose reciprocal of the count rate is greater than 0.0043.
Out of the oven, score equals 1062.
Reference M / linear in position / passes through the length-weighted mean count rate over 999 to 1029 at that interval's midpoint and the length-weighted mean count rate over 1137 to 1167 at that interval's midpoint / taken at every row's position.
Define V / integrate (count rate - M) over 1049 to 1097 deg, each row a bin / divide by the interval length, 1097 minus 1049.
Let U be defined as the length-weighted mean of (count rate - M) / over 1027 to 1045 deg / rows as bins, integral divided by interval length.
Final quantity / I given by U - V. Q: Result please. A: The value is -48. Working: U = -57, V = -9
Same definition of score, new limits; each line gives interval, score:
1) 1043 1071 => 1044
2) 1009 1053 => 1016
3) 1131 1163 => 1148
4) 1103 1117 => 1106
